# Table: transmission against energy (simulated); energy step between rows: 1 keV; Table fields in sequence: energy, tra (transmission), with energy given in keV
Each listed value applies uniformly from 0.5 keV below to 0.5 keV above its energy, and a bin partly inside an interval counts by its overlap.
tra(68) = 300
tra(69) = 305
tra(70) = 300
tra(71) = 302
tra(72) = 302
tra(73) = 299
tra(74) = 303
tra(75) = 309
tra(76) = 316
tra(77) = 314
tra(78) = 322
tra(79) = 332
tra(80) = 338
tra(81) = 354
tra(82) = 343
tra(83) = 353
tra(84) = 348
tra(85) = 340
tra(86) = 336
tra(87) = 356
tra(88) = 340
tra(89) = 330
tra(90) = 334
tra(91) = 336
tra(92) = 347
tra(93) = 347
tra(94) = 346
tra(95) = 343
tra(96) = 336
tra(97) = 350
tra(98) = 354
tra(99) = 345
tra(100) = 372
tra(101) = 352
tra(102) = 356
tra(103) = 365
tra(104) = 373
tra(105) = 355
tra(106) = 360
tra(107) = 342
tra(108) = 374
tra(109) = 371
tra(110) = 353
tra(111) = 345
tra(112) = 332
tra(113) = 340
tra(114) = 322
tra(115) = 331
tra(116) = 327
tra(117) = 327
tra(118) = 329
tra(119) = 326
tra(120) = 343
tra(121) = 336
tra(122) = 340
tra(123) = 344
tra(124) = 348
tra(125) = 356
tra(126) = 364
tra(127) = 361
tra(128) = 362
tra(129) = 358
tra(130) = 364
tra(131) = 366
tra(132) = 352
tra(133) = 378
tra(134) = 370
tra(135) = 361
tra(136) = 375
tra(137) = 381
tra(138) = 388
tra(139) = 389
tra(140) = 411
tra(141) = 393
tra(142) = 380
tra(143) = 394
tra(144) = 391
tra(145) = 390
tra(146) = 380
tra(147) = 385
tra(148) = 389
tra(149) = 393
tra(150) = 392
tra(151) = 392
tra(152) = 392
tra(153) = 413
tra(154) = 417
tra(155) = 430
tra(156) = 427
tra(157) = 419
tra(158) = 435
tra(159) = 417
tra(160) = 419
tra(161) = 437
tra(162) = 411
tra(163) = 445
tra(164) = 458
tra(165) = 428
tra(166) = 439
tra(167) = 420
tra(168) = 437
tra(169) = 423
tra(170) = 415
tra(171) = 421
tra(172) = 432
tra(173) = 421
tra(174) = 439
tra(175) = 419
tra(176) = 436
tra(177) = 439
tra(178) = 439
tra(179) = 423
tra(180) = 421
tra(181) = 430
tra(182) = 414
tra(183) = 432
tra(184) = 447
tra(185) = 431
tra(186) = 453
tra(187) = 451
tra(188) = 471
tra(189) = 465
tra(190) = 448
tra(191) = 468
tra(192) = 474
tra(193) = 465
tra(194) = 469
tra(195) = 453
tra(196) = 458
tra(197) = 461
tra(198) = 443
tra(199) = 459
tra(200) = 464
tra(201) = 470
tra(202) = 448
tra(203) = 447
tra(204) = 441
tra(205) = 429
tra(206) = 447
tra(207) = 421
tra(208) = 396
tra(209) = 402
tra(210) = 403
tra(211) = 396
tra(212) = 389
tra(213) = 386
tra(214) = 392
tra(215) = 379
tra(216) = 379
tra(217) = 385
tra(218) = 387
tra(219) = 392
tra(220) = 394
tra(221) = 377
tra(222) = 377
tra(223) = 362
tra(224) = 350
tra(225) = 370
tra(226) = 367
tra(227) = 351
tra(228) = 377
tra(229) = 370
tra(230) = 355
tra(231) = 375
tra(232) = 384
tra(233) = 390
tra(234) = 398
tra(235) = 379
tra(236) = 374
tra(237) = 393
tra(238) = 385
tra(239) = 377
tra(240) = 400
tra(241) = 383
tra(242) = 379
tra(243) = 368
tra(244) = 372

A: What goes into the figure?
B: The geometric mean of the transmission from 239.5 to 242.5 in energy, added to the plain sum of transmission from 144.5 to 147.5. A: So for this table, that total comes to 1542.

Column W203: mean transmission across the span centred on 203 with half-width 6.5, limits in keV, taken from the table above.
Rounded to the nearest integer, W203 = 441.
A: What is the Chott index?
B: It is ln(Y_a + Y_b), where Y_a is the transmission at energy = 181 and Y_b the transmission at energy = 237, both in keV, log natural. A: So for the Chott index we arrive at 6.71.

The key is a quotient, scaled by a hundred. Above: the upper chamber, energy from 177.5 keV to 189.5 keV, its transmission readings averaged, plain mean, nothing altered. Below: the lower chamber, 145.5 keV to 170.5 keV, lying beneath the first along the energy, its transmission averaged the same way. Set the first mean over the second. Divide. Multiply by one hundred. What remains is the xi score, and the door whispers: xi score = 106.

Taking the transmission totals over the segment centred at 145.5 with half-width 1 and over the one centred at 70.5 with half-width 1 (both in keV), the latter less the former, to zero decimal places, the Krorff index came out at -168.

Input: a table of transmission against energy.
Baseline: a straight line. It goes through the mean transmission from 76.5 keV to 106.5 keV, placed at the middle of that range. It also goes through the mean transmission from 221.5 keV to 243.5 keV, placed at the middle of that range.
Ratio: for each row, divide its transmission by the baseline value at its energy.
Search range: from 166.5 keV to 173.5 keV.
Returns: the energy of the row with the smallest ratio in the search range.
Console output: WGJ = 170 keV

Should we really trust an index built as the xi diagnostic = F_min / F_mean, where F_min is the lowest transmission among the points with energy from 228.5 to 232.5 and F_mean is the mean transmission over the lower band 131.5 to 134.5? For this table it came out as 0.97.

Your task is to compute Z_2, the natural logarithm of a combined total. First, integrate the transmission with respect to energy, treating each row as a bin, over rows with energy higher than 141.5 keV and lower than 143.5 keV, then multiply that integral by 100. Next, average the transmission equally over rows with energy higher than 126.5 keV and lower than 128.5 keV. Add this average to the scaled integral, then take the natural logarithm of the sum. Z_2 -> 11.3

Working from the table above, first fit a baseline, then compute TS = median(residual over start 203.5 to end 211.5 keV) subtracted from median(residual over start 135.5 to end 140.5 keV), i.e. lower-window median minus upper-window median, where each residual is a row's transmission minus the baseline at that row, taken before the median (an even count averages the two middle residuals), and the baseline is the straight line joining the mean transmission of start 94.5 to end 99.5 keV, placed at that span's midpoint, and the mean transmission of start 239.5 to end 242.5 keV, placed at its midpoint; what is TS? -4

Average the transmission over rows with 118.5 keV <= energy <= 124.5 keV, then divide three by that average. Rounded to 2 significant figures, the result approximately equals 0.0088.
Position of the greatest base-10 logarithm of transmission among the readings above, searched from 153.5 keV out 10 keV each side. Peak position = 163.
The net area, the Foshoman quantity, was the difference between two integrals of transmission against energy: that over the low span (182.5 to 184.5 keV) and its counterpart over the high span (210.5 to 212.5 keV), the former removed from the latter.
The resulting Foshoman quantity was -94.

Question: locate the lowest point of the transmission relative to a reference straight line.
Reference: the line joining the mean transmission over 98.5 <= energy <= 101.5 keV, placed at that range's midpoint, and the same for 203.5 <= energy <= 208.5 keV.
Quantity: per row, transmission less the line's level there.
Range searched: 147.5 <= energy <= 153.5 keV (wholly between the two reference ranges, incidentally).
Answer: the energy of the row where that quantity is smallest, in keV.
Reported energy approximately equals 148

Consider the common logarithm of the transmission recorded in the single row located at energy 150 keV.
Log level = 2.59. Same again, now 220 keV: 2.60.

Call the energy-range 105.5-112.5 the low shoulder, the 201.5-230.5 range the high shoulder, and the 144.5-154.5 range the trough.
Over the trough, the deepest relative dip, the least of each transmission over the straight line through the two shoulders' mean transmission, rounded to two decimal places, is 1.04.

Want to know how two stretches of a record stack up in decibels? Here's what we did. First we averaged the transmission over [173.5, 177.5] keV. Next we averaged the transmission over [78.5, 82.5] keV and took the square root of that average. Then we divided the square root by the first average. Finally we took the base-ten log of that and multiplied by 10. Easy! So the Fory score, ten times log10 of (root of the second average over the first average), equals -13.7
